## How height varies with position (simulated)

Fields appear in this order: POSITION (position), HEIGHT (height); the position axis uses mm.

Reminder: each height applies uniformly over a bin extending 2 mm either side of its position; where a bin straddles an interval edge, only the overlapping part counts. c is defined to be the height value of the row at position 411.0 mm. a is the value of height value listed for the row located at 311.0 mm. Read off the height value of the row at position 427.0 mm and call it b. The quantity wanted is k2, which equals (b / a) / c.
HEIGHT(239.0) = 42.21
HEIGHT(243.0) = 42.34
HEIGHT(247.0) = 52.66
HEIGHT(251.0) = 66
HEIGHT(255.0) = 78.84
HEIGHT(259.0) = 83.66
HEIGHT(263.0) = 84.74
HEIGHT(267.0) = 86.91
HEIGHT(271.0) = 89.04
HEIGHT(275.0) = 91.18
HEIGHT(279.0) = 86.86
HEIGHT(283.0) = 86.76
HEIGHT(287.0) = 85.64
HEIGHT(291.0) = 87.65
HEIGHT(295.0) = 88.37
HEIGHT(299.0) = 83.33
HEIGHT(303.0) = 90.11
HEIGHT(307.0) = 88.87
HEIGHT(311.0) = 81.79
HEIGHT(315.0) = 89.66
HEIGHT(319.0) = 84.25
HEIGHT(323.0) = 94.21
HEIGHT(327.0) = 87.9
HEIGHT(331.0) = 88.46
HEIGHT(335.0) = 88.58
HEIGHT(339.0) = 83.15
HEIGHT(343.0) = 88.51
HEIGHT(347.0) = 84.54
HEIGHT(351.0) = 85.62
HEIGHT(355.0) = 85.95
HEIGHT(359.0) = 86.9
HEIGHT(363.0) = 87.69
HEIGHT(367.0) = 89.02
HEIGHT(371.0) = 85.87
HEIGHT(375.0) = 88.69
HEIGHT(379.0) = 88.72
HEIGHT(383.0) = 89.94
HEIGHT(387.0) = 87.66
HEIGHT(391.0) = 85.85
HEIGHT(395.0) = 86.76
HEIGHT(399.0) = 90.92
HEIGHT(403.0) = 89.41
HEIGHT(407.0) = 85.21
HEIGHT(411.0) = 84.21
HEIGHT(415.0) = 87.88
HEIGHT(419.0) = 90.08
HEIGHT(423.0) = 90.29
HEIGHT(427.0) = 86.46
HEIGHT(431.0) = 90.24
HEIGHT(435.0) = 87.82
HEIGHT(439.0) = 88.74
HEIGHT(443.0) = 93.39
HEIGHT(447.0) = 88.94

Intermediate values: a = 81.79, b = 86.46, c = 84.21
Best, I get 0.0126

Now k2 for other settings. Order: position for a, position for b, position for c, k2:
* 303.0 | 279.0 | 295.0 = 0.0109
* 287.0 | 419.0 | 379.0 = 0.0119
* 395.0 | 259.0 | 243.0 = 0.0228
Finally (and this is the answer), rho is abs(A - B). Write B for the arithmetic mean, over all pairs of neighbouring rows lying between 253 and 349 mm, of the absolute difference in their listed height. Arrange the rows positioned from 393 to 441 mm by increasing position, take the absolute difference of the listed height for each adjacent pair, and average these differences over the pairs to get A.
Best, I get 1.2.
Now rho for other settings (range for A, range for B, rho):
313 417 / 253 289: 0.5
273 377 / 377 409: 1.1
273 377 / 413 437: 0.9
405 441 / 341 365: 0.8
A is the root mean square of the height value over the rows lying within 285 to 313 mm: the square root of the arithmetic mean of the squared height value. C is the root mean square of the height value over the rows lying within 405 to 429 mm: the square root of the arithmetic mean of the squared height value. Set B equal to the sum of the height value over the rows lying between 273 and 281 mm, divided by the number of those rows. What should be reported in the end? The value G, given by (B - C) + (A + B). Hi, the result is 177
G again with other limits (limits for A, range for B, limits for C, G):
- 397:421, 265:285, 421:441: 176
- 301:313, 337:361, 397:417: 171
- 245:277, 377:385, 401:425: 171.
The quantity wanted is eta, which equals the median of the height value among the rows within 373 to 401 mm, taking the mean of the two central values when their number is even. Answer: 88.7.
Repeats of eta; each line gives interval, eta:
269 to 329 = 87.9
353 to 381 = 87.7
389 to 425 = 87.9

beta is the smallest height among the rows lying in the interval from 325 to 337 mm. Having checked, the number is 87.9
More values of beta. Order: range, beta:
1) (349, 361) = 85.62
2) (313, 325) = 84.25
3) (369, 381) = 85.87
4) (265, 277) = 86.91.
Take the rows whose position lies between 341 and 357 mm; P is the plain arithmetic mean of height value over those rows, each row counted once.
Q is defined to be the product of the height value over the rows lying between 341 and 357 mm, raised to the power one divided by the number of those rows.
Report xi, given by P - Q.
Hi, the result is 0.0122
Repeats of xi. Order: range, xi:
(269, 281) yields 0.0175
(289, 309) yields 0.0311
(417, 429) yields 0.0175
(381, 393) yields 0.0159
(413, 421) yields 0.0068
